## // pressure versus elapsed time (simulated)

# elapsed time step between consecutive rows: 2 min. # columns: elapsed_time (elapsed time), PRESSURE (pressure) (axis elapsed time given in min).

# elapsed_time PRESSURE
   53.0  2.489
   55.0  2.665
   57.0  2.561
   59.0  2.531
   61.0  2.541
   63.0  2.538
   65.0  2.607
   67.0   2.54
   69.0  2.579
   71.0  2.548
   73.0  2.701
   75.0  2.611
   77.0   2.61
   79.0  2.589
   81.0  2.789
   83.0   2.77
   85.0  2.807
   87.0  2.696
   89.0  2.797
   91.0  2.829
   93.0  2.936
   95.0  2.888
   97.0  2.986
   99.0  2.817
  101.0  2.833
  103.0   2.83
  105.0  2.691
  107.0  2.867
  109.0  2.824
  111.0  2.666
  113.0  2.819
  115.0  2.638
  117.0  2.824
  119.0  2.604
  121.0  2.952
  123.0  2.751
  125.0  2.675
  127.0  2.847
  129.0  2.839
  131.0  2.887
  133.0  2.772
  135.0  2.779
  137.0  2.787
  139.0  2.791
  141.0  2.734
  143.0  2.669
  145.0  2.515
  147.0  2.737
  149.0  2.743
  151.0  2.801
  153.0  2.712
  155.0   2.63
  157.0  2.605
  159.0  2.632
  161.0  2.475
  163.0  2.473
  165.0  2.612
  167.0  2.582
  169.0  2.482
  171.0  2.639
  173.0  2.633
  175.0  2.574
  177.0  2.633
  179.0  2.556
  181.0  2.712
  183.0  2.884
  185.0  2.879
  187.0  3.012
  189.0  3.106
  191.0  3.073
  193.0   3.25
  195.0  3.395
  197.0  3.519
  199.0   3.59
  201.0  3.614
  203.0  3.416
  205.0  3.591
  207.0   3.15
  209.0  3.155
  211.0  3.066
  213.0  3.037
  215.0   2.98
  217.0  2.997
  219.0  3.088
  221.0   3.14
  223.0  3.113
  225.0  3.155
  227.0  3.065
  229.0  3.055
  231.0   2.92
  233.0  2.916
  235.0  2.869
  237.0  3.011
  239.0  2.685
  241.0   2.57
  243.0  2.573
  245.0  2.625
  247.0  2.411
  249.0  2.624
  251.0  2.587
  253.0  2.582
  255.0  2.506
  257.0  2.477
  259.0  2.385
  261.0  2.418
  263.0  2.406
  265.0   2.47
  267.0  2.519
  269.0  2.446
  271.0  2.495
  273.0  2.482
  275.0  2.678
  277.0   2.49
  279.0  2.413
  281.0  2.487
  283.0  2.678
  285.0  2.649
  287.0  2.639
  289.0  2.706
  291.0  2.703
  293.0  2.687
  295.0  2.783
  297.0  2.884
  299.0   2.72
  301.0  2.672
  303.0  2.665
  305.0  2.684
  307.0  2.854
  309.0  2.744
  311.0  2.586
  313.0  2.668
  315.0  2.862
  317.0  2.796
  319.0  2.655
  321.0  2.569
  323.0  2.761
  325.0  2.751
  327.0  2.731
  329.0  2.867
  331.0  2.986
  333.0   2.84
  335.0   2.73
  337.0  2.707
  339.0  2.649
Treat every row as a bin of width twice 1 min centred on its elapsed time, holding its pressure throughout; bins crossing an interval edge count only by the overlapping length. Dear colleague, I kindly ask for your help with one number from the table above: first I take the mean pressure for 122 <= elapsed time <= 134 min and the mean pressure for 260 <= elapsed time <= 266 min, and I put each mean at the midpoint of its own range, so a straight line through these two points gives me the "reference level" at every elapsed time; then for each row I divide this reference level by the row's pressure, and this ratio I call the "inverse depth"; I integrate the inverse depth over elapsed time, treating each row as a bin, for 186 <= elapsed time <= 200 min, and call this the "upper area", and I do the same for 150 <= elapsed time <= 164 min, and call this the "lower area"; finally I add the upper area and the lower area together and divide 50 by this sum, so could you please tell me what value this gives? 1.94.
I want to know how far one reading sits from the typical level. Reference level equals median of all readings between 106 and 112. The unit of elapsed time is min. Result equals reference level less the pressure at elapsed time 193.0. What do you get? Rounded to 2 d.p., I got -0.43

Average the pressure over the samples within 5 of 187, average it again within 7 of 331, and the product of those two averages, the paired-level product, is 8.4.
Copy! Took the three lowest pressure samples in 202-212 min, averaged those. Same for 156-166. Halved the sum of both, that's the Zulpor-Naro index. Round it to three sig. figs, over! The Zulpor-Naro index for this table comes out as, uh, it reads 2.82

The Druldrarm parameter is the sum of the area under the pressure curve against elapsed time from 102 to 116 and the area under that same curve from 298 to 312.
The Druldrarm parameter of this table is 76.5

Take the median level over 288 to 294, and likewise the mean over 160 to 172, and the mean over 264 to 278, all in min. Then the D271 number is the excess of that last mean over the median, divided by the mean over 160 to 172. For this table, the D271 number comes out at -0.08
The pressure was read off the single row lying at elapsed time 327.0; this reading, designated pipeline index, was 2.731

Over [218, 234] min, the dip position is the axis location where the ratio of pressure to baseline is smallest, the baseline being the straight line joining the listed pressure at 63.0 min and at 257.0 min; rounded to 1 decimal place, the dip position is 233.0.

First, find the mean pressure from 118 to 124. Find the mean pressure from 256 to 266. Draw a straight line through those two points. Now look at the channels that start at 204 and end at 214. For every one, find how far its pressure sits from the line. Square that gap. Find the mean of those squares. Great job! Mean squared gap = 0.5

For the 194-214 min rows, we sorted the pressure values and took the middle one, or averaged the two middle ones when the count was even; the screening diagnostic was 3.41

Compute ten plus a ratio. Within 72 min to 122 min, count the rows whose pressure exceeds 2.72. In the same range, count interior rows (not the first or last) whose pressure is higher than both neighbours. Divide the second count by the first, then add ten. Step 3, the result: 10.5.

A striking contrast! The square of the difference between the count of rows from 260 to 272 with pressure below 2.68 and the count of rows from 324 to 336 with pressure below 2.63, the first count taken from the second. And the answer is 36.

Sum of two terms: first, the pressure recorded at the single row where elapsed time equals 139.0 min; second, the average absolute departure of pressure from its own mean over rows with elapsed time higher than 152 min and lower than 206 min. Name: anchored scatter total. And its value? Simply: 3.13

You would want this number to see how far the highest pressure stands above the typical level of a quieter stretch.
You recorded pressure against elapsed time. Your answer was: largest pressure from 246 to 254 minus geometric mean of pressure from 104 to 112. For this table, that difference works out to -0.14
